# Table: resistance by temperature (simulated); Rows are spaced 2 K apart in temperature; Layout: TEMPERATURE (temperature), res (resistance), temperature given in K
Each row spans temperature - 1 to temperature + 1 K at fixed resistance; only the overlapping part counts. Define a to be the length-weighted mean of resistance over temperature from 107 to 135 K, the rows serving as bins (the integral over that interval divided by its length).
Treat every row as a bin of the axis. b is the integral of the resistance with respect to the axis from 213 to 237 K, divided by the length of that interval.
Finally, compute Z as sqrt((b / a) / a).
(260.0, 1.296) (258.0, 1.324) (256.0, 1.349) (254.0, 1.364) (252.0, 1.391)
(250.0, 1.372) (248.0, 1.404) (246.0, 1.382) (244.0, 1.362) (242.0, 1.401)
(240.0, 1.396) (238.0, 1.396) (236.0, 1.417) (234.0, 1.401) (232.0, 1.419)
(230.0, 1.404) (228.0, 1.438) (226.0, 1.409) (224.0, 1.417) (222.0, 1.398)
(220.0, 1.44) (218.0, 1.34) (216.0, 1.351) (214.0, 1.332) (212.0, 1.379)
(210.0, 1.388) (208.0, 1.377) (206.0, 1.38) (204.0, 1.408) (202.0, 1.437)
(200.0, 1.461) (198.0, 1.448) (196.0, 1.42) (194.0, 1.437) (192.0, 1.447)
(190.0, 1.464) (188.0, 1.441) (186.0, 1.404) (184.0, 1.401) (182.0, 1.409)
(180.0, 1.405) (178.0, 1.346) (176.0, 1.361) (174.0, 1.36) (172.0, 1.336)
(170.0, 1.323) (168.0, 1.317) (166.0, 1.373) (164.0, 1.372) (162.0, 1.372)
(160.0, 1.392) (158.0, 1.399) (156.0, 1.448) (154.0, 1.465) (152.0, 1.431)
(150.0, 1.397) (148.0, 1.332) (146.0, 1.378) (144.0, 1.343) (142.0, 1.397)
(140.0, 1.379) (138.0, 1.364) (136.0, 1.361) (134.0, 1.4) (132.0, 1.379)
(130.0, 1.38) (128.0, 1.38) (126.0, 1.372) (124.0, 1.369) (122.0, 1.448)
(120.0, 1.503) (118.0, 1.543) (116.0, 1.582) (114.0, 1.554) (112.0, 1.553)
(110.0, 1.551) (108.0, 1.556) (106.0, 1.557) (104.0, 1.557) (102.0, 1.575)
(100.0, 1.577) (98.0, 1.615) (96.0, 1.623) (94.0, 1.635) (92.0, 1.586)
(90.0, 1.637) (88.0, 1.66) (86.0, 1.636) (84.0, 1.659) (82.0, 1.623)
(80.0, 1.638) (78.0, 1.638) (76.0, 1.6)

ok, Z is 0.80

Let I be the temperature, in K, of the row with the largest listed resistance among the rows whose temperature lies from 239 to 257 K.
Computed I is 248.0 K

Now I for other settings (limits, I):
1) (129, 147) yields 134.0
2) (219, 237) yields 220.0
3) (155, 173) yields 156.0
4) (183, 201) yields 190.0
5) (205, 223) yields 220.0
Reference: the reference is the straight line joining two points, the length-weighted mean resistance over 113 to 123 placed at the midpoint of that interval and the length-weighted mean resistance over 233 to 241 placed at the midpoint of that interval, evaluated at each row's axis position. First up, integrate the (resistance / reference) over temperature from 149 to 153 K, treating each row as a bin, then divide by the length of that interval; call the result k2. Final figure 0.95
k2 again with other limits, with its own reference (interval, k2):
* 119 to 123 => 0.97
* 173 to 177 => 0.93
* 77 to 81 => 1.05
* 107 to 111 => 1.01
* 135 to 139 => 0.90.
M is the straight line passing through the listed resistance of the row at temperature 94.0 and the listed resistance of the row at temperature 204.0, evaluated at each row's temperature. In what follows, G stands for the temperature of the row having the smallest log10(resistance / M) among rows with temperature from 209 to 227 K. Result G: 214.0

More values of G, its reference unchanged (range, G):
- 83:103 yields 92.0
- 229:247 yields 244.0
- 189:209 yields 206.0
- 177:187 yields 178.0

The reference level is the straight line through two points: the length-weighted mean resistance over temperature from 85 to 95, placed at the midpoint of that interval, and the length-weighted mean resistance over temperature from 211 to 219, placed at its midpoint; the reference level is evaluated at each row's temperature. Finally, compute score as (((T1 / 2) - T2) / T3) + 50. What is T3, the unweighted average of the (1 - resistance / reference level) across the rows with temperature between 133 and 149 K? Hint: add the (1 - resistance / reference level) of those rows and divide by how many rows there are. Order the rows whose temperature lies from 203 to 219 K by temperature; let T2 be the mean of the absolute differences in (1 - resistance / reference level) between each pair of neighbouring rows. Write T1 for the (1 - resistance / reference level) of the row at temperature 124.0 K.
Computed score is 50.5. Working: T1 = 0.12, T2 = 0.012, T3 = 0.10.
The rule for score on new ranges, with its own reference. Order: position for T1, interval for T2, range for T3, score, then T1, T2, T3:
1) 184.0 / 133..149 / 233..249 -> 50.2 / 0.01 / 0.020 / -0.08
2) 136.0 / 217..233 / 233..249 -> 49.7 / 0.11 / 0.027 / -0.08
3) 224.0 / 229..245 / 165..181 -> 49.3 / -0.07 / 0.013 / 0.06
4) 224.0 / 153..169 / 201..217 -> 53.6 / -0.07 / 0.013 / -0.01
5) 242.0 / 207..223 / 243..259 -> 50.9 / -0.09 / 0.025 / -0.08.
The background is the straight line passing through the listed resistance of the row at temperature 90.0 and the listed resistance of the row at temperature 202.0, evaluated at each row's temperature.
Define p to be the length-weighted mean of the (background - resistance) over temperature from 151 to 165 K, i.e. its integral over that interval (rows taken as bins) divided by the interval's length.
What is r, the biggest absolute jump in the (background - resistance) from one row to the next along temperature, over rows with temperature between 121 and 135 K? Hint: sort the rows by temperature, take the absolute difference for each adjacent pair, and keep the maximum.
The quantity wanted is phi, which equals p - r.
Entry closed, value 0.03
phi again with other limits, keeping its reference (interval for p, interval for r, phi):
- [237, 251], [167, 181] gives -0.09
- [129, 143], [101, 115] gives 0.16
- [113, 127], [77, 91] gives 0.06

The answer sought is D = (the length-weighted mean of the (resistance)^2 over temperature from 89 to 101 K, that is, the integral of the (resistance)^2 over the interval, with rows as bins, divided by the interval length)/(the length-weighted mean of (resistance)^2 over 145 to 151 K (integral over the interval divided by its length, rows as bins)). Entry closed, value 1.39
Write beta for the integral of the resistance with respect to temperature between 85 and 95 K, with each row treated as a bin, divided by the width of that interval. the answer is 1.63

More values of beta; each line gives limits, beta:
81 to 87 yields 1.64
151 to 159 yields 1.44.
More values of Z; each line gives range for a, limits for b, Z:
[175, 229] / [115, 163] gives 0.84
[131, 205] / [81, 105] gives 0.91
